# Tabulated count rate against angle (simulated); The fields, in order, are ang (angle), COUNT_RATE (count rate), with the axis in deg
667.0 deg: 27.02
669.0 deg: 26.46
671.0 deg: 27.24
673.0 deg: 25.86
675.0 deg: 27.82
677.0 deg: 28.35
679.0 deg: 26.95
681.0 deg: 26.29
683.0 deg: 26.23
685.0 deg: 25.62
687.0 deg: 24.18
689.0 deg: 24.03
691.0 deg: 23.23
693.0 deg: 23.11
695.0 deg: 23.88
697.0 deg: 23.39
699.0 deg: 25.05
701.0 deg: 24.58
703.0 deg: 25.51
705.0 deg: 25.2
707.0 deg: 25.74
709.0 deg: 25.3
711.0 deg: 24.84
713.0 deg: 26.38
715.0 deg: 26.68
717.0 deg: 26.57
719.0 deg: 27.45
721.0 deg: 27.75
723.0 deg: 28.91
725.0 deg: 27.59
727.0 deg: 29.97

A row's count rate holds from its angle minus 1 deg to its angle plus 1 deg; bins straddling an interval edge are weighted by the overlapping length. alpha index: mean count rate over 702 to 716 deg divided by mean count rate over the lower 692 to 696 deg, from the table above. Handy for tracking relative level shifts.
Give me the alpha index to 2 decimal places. 1.09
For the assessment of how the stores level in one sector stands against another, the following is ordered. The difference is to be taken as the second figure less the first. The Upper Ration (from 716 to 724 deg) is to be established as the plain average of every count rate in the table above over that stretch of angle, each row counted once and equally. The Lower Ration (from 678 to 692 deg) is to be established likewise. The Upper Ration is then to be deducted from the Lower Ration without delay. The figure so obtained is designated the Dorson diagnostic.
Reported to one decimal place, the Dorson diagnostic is -2.5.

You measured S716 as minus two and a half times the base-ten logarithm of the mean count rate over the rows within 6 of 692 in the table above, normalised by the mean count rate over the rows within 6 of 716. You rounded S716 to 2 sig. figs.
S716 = 0.13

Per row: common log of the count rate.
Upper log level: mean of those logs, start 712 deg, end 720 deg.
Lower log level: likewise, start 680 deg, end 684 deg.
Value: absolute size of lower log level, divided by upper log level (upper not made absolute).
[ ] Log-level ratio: 0.99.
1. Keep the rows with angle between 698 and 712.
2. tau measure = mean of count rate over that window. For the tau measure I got 25.2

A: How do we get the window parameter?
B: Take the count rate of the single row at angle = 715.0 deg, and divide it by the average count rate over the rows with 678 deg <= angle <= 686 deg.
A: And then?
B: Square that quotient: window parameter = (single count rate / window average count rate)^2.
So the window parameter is 1.03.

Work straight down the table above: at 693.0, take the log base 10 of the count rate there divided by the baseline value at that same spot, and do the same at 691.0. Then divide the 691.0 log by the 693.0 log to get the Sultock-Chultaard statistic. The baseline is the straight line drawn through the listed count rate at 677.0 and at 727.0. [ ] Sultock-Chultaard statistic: 1.0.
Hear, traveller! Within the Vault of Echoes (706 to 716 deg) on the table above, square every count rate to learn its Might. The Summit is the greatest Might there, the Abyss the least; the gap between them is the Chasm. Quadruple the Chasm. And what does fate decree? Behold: 379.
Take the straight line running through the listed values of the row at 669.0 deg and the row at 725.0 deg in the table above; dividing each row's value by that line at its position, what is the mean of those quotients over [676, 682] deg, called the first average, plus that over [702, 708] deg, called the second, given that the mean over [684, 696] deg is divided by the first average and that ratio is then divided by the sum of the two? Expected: 0.45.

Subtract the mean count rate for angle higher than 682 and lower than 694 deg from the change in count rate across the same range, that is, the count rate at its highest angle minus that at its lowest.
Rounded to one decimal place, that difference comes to -27.5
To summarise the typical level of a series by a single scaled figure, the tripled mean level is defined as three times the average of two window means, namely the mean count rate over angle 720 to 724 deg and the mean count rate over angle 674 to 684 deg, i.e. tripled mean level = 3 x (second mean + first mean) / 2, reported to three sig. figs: 83.2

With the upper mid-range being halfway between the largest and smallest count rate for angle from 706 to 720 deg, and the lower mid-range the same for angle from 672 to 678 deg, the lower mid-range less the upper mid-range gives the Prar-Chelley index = 1.0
